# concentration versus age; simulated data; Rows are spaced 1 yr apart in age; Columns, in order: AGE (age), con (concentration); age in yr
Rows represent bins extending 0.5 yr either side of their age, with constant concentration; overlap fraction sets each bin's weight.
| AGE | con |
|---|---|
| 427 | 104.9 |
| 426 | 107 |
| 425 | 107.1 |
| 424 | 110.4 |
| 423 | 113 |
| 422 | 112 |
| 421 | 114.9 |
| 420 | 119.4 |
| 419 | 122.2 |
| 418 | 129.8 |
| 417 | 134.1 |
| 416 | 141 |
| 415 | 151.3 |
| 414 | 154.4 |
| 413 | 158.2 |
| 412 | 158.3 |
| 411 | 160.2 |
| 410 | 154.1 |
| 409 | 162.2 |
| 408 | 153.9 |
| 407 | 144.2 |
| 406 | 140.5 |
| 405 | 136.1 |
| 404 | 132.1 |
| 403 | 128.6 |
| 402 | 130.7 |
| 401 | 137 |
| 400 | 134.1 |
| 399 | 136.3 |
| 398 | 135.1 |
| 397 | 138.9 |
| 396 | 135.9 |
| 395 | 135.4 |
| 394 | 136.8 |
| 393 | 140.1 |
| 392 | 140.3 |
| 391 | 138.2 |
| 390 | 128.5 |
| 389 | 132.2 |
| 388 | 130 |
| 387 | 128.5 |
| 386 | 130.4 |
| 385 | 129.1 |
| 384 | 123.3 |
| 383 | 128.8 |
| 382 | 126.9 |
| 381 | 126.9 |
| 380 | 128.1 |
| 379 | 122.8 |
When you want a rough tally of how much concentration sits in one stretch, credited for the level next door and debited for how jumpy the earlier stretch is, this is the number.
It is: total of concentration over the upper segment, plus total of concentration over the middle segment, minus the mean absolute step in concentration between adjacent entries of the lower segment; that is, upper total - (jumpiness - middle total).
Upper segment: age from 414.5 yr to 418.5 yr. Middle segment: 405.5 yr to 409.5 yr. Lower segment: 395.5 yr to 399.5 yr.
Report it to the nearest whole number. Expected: 1154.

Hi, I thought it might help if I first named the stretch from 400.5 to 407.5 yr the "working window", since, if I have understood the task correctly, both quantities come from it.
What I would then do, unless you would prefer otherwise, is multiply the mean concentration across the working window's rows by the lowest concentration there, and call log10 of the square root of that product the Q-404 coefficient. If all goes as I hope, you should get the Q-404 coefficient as 2.121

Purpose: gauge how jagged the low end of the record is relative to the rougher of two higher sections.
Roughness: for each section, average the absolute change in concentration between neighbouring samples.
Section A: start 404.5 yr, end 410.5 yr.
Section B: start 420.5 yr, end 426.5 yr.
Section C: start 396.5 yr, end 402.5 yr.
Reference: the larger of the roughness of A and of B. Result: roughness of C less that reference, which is -3.6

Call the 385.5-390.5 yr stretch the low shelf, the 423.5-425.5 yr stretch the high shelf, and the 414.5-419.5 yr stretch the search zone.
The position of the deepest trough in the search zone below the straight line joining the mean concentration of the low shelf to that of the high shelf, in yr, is 419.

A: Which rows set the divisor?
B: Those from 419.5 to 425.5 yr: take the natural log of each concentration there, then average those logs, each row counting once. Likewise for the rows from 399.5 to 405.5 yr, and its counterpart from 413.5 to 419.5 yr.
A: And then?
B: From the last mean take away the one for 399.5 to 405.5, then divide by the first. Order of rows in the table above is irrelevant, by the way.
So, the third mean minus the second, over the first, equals 0.0082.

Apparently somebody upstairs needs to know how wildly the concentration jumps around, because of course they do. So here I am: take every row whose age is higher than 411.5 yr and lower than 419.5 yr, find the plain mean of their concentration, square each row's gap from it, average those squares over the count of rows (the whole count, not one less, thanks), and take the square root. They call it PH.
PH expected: 13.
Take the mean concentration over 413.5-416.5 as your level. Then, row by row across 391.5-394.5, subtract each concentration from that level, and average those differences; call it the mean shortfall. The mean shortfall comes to 10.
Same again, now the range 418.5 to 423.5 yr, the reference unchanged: 33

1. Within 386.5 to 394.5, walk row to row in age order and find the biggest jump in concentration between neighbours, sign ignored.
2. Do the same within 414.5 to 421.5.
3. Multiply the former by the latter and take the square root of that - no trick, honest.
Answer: 10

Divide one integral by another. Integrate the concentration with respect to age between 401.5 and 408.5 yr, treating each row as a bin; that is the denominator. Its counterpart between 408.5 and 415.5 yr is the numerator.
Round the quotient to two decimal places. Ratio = 1.14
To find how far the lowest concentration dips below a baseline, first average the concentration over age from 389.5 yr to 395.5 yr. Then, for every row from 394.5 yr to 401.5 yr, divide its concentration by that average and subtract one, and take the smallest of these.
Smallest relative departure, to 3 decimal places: -0.018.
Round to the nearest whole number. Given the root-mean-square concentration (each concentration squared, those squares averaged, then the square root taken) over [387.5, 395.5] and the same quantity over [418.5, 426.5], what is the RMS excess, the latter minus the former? -22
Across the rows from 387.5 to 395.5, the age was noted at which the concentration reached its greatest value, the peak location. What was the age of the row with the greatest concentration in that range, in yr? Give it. 392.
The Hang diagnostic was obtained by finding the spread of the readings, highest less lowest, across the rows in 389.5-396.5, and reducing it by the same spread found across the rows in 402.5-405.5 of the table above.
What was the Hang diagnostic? 4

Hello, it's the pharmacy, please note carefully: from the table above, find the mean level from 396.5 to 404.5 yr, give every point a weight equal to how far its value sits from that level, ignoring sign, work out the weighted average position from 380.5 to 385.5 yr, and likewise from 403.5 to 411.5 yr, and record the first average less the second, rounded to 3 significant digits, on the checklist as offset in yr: -26.0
